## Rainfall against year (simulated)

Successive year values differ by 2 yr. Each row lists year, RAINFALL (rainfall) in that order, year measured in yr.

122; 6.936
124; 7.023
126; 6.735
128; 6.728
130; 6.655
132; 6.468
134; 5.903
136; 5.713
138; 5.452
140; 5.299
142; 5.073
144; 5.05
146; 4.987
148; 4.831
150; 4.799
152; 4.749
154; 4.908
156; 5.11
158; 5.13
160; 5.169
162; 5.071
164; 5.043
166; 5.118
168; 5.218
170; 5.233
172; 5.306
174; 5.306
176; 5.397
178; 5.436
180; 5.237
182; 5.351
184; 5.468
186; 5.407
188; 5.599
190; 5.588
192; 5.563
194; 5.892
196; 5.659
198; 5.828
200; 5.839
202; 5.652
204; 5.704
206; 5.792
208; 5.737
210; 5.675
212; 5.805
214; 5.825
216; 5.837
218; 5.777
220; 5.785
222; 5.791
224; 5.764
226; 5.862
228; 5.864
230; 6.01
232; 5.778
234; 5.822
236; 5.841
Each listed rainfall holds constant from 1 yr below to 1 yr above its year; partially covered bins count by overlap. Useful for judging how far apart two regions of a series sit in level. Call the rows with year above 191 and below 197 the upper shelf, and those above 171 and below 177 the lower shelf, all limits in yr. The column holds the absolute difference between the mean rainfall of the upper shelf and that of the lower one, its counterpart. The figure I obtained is 0.4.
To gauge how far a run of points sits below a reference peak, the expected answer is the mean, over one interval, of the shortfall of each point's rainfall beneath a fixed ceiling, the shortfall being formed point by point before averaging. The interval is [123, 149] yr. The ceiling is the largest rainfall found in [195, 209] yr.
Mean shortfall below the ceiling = 0.0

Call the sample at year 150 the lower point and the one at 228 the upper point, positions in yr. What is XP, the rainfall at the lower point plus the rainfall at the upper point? 10.7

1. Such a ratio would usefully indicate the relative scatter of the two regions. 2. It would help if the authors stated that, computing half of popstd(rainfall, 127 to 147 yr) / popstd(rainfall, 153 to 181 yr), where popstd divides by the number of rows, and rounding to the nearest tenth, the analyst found 2.3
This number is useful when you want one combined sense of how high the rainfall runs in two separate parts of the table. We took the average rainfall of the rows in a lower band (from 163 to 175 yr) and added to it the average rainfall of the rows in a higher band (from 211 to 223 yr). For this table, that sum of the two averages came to 11.0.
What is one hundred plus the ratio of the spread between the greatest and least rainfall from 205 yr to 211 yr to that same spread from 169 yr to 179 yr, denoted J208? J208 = 101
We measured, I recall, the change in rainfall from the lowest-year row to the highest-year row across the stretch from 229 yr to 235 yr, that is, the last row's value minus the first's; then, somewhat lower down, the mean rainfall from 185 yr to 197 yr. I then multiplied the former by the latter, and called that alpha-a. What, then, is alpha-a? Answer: -1.1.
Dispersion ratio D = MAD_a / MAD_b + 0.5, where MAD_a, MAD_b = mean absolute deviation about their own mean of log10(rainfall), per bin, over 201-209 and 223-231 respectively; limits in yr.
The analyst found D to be 1.2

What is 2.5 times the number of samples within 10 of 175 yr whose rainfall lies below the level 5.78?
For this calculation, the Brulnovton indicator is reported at 25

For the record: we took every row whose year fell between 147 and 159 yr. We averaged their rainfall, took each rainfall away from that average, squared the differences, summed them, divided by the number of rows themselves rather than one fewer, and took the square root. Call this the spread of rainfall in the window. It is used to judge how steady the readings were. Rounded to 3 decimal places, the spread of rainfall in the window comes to 0.148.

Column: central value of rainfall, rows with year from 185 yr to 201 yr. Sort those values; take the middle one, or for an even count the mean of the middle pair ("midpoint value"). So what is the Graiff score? 5.63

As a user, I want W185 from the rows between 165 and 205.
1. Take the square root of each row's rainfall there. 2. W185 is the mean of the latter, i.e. 2.34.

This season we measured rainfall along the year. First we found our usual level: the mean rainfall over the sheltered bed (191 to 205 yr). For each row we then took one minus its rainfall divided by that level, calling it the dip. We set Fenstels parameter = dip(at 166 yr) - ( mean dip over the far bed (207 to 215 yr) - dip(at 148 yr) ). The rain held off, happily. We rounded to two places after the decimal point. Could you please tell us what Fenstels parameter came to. 0.27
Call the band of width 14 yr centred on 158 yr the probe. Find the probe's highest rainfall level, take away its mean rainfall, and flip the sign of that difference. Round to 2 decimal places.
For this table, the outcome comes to -0.14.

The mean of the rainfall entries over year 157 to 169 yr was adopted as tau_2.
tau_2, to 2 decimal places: 5.12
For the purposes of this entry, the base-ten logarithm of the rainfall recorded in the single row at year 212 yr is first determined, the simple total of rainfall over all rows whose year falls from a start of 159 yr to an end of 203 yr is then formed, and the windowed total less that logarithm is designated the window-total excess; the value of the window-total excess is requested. 119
